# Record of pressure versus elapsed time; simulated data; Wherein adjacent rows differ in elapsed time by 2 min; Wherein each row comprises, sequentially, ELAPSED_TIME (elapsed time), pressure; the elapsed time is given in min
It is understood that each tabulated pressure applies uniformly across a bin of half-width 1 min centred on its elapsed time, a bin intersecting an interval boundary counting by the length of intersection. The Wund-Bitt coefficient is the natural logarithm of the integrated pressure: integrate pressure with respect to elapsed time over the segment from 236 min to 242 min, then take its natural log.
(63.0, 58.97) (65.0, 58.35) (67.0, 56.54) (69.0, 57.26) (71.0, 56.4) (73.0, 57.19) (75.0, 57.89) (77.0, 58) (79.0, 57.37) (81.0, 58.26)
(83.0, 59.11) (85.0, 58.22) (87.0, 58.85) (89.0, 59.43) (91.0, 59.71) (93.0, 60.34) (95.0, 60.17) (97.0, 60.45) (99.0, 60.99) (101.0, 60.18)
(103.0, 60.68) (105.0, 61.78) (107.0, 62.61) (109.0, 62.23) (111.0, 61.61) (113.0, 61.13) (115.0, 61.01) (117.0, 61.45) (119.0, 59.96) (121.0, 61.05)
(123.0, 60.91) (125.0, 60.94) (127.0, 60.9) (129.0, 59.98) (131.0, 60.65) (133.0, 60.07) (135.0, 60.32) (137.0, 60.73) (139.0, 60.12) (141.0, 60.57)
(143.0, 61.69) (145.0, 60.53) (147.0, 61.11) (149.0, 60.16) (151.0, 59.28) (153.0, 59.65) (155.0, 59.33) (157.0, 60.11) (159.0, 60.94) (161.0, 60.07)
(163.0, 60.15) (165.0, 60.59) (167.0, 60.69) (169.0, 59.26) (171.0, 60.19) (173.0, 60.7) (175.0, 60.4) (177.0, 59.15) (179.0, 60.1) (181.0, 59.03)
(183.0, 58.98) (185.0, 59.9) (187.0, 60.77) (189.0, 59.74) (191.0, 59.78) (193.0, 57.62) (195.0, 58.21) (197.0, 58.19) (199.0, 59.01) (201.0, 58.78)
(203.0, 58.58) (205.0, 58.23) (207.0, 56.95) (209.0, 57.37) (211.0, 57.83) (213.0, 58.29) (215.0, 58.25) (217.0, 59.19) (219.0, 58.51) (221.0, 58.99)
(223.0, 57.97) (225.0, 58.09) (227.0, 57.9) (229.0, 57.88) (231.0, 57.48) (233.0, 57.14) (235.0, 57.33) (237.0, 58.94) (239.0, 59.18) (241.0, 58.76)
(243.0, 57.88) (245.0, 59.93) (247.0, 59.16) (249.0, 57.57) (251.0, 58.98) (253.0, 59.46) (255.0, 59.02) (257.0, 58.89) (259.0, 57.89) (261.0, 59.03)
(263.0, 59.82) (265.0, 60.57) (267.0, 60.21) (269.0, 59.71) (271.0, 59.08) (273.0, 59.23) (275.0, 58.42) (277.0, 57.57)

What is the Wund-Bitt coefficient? 5.87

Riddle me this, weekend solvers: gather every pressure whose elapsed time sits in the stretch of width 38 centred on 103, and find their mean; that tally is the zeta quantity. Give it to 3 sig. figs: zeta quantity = 60.6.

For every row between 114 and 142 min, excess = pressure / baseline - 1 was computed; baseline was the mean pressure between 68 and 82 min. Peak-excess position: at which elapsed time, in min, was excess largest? 117.0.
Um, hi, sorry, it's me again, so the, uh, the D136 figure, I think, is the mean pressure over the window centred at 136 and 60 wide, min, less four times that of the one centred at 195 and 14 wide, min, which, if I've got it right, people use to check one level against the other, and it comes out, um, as -174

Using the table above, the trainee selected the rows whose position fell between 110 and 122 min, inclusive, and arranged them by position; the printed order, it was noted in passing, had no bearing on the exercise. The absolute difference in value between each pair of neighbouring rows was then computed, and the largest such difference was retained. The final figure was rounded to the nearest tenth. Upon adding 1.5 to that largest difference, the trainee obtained 3.0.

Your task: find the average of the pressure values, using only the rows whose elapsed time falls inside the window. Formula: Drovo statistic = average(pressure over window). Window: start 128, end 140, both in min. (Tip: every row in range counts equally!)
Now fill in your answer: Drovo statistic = 60.3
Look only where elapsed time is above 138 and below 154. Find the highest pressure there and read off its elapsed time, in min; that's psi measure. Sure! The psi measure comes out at 143.0 min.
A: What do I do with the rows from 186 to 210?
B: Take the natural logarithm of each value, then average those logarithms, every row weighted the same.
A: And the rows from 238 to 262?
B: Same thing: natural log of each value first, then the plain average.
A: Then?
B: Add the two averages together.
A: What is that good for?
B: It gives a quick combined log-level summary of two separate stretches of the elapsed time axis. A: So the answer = 8.14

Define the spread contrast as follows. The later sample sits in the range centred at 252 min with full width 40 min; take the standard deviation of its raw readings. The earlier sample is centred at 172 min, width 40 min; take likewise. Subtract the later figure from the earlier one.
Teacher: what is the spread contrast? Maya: -0.3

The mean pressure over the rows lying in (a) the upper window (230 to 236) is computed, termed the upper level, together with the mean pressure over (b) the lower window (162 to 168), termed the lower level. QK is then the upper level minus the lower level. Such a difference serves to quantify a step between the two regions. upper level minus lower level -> -3.2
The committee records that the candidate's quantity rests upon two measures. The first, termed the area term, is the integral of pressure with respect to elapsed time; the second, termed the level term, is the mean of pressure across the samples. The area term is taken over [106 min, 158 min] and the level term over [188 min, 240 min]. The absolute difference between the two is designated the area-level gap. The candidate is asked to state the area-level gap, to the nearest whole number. 3098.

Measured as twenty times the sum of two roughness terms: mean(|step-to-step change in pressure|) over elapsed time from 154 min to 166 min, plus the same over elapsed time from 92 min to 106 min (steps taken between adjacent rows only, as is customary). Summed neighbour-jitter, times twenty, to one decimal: 23.3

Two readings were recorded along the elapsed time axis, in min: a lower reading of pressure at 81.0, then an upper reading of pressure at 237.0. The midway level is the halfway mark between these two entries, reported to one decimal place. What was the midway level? 58.6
